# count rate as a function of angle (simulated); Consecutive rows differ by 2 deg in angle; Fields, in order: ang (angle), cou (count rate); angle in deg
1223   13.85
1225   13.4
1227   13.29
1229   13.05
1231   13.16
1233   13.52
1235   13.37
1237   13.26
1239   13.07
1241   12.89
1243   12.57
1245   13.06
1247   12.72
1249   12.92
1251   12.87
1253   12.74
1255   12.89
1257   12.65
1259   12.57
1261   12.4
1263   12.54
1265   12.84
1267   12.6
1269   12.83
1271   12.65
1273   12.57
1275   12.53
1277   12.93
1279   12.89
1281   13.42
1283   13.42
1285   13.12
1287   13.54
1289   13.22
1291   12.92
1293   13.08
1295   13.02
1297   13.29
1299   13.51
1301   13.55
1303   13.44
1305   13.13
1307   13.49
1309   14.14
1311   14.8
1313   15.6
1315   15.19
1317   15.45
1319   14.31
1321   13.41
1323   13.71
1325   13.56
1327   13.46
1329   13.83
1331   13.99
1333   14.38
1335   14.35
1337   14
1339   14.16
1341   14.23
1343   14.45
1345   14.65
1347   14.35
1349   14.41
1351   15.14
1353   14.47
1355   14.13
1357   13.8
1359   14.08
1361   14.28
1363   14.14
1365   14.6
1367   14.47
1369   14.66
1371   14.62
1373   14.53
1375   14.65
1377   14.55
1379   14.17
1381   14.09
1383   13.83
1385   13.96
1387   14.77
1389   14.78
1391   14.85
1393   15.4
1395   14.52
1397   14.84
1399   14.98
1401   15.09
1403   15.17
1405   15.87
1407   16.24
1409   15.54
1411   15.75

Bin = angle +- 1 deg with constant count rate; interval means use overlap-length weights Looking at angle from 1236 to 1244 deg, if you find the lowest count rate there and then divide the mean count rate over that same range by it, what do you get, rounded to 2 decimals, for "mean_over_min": 1.03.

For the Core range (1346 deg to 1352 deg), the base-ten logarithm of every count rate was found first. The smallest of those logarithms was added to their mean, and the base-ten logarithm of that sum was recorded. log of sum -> 0.366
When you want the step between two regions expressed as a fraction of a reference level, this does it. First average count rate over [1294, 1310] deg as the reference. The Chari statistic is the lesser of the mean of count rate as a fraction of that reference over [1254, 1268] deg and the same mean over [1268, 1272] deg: 0.94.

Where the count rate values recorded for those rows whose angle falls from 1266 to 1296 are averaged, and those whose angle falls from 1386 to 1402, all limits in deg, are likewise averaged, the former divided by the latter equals 0.87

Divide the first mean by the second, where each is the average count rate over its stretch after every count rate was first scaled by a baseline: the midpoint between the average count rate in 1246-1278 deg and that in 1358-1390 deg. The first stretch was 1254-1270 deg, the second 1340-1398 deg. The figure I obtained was 0.88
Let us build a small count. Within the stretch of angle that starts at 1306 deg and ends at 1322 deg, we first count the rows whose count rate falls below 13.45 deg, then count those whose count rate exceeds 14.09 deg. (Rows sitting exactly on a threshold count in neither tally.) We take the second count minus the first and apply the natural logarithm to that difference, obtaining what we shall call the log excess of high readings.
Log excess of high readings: 1.6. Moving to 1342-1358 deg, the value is 1.9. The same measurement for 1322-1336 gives 0.7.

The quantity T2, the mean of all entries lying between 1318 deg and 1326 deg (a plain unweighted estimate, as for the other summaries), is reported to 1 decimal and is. 13.7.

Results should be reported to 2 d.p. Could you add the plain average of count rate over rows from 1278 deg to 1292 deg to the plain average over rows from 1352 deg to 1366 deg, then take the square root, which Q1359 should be 5.24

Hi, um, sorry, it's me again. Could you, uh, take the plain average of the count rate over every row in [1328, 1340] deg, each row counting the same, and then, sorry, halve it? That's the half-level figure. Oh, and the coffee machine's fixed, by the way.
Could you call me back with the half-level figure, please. 7.06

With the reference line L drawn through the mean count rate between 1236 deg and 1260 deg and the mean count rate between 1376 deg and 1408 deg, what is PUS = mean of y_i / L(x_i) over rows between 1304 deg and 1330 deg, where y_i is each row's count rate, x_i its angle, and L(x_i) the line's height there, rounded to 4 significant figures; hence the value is 1.027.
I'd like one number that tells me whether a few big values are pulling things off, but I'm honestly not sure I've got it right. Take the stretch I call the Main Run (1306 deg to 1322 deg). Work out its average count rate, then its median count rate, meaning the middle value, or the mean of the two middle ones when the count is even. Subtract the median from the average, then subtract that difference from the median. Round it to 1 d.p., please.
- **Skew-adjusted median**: 14.6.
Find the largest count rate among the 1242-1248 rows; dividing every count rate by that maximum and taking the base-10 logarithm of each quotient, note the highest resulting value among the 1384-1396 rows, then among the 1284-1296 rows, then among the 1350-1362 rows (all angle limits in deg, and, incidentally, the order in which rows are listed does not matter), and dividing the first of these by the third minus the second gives 1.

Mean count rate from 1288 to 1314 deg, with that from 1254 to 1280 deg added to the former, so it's 26.3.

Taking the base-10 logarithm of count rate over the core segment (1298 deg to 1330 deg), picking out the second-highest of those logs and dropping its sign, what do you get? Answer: 1.19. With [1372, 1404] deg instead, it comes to 1.18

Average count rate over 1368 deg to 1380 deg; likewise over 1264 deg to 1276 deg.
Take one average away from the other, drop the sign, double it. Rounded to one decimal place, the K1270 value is 3.7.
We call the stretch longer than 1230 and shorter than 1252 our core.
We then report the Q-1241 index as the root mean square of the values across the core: 13.0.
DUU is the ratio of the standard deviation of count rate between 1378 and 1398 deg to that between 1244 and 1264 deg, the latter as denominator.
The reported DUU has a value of 2.5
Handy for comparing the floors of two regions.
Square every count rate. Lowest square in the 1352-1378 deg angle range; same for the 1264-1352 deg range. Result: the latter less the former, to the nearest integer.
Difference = -33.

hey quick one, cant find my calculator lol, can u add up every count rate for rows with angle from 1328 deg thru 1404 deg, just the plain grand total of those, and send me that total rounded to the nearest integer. 549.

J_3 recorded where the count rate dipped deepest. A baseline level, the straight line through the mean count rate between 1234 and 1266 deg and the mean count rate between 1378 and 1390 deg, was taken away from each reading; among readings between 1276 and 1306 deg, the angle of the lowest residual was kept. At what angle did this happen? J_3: 1291 deg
